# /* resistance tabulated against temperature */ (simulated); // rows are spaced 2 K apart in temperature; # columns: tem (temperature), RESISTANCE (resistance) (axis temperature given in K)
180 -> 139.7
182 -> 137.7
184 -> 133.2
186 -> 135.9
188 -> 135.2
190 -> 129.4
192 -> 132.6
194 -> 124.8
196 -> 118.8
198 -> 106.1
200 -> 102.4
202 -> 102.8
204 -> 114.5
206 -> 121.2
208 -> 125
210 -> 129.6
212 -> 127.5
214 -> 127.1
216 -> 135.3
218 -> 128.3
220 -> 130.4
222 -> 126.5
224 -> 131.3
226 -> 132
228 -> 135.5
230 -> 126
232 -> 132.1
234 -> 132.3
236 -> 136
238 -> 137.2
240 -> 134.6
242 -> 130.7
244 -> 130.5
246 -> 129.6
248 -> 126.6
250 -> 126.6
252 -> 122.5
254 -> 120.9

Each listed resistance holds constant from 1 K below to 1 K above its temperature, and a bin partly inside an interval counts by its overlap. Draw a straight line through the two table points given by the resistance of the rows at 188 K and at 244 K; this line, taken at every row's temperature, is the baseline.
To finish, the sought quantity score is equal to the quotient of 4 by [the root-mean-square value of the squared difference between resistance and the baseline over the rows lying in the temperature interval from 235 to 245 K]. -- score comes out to 0.19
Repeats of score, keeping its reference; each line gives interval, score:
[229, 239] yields 0.16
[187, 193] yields 0.22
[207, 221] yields 0.12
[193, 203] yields 0.01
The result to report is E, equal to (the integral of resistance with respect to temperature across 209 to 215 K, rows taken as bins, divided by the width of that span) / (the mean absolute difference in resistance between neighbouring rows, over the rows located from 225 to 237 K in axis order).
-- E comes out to 27.8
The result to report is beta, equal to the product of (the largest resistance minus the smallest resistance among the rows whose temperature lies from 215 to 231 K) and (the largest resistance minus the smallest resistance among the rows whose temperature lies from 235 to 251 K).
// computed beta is 101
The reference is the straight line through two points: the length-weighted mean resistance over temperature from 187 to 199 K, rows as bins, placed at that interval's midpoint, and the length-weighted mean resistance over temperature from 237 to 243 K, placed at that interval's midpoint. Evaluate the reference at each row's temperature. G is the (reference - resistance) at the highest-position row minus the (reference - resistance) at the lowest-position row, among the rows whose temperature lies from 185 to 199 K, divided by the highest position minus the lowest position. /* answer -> 2.7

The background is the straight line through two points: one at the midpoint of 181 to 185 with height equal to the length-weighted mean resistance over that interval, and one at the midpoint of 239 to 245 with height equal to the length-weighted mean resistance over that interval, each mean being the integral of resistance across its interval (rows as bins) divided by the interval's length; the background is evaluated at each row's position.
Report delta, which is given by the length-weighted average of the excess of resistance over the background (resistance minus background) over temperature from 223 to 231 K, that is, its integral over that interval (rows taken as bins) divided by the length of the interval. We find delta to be -2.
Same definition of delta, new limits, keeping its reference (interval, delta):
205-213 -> -8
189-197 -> -8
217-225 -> -4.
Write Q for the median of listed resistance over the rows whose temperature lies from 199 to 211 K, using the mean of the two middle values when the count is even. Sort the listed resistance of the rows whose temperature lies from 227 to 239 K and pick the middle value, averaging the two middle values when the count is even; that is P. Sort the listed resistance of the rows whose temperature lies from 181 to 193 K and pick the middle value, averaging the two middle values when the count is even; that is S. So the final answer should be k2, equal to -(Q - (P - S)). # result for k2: -118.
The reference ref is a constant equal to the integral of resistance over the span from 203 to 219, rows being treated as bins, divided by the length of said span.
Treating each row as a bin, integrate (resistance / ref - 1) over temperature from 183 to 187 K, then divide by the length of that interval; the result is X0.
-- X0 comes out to 0.07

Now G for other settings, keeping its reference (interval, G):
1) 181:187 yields 0.7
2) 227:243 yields 0.5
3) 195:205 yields 0.7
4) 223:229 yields -0.8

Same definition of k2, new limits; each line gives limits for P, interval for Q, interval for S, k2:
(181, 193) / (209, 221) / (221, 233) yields -126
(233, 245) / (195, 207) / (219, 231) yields -108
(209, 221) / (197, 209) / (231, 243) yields -115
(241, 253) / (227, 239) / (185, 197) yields -137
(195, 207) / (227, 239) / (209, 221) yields -153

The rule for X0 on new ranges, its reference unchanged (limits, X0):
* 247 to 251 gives 0.00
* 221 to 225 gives 0.02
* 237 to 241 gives 0.08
